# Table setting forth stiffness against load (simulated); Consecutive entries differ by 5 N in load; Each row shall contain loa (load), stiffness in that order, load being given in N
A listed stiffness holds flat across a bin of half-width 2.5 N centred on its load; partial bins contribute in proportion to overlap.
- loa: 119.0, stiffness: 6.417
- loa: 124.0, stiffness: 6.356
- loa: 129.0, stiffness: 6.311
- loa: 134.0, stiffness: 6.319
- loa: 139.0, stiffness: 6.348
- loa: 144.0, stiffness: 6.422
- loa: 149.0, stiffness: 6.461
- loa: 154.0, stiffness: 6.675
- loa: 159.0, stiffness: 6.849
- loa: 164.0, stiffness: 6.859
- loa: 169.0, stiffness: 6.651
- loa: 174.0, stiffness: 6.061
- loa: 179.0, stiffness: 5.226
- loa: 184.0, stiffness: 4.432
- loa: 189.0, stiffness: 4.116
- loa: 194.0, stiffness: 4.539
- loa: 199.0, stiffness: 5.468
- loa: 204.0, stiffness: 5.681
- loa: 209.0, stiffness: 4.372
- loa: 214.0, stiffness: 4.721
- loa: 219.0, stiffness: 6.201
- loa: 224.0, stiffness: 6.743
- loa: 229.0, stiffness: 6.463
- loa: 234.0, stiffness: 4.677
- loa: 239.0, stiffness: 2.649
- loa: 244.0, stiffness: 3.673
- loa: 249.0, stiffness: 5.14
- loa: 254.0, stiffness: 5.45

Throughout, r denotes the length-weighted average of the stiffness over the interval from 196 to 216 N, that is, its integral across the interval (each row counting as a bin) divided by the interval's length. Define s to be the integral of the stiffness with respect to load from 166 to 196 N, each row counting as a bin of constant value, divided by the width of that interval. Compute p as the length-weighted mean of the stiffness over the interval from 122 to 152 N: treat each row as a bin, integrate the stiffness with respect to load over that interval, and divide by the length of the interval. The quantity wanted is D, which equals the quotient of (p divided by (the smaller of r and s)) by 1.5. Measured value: 0.8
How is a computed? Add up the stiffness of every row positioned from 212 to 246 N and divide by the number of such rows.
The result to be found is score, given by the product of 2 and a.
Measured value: 10.0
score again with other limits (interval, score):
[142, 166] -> 13.3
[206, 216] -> 9.1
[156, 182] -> 12.7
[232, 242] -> 7.3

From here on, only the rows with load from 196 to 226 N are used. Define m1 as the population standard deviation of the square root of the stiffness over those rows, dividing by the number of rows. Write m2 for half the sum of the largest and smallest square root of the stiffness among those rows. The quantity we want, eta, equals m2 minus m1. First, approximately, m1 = 0.17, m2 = 2.3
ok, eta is 2.2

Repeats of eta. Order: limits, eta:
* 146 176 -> 2.5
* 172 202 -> 2.1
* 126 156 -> 2.5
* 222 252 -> 1.8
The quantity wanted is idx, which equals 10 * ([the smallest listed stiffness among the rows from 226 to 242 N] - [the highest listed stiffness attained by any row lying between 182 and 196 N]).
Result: -18.9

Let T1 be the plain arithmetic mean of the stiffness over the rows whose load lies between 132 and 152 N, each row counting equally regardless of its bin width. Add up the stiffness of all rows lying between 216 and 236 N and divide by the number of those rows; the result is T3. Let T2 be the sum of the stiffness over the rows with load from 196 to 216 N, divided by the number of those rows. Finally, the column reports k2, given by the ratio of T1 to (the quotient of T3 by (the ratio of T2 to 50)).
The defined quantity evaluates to 0.11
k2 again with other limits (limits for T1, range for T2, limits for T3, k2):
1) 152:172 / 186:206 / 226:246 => 0.15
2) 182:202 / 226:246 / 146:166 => 0.06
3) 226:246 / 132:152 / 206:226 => 0.10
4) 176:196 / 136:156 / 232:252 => 0.15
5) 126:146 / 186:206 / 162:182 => 0.10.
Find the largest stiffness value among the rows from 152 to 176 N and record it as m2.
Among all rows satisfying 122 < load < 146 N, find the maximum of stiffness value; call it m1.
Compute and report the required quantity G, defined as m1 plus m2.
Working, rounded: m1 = 6.422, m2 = 6.859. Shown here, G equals 13.3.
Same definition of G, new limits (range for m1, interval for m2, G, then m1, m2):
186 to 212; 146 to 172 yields 12.5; 5.681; 6.859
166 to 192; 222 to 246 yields 13.4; 6.651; 6.743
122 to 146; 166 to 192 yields 13.1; 6.422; 6.651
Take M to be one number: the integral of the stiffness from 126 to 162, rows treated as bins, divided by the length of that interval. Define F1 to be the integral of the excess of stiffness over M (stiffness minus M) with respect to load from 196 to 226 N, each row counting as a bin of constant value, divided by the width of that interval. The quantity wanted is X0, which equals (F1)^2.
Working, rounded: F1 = -0.99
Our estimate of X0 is 1.0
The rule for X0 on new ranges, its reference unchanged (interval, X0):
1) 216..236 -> 0.2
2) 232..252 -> 5.9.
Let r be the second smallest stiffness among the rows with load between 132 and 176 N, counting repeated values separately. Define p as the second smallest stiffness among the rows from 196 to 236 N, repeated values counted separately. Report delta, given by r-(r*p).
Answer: -23.2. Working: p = 4.677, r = 6.319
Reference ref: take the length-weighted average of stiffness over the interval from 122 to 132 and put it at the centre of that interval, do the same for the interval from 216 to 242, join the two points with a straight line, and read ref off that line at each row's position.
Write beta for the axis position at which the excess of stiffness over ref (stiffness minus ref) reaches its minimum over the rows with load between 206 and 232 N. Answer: 209.0 N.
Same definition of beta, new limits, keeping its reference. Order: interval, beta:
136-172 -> 139.0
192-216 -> 209.0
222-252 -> 239.0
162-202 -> 189.0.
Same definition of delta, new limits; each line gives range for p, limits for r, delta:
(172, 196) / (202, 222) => -16.2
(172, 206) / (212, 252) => -12.6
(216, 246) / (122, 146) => -16.9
